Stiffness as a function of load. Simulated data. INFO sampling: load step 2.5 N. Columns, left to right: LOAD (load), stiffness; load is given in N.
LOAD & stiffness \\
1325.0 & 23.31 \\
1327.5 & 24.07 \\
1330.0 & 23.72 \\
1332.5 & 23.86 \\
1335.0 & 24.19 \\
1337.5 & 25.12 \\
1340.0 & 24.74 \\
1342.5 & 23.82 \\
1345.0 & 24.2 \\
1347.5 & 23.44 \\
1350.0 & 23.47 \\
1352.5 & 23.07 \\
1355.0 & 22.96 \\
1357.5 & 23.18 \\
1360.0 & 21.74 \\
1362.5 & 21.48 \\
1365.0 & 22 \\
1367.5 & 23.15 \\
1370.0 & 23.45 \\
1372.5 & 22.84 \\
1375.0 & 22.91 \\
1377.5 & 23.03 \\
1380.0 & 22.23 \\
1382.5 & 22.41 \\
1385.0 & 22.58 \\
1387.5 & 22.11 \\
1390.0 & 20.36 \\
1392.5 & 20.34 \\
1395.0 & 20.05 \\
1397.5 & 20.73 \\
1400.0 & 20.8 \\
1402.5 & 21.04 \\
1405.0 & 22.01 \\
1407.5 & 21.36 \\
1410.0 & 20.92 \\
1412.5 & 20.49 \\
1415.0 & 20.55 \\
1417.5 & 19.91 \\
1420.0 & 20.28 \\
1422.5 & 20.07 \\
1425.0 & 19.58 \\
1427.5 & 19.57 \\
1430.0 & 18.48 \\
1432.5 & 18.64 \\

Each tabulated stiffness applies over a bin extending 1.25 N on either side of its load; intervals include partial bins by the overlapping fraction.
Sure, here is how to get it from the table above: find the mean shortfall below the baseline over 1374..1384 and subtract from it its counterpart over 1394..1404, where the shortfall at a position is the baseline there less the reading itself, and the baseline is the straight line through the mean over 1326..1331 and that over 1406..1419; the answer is -1.2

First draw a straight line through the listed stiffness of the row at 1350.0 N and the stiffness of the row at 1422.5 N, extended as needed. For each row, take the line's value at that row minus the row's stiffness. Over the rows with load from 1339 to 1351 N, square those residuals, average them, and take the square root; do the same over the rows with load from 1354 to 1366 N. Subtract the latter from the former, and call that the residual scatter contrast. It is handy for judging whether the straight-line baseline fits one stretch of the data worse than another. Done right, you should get -0.49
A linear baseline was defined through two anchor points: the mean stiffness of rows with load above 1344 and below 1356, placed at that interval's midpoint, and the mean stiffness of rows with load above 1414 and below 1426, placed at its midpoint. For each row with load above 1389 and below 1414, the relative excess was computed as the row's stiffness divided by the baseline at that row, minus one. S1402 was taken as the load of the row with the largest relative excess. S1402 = 1405.0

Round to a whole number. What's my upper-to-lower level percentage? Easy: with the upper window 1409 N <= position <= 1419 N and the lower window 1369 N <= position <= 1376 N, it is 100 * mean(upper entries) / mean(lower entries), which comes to 89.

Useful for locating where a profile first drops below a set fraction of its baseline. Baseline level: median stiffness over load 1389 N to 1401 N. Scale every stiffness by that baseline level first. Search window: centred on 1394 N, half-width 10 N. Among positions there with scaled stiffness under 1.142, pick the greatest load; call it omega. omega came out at 1402.5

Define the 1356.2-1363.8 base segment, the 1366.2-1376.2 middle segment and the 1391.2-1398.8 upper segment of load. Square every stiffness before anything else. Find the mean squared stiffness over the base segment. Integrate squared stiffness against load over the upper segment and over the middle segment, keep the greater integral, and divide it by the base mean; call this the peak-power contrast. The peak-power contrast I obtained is 10.9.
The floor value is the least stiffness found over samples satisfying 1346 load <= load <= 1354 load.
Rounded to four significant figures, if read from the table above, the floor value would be 23.07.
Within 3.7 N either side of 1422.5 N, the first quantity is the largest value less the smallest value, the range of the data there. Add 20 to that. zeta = 20.7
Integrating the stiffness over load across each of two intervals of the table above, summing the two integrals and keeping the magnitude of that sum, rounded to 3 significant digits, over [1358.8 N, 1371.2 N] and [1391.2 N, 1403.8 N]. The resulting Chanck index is 537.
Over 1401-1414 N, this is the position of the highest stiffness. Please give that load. 1405.0 N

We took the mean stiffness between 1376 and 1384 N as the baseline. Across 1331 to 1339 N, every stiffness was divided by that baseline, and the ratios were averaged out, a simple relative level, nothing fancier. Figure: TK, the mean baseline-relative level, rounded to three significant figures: 1.08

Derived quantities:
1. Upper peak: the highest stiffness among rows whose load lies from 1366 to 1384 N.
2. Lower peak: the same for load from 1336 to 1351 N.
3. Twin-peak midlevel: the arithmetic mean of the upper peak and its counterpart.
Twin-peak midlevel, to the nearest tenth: 24.3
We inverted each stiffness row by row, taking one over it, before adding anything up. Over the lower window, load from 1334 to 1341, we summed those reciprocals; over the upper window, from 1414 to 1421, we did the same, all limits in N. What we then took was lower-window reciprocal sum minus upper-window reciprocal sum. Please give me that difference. -0.027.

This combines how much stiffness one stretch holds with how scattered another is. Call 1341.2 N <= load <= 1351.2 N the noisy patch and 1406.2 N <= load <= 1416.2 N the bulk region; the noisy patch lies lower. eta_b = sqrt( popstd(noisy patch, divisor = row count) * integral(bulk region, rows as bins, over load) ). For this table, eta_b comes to 8.0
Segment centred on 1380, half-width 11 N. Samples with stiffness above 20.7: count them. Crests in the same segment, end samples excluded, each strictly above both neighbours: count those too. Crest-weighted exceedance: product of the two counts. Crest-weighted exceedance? 16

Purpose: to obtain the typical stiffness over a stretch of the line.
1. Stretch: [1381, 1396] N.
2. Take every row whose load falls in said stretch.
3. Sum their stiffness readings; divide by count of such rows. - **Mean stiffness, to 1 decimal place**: 21.3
